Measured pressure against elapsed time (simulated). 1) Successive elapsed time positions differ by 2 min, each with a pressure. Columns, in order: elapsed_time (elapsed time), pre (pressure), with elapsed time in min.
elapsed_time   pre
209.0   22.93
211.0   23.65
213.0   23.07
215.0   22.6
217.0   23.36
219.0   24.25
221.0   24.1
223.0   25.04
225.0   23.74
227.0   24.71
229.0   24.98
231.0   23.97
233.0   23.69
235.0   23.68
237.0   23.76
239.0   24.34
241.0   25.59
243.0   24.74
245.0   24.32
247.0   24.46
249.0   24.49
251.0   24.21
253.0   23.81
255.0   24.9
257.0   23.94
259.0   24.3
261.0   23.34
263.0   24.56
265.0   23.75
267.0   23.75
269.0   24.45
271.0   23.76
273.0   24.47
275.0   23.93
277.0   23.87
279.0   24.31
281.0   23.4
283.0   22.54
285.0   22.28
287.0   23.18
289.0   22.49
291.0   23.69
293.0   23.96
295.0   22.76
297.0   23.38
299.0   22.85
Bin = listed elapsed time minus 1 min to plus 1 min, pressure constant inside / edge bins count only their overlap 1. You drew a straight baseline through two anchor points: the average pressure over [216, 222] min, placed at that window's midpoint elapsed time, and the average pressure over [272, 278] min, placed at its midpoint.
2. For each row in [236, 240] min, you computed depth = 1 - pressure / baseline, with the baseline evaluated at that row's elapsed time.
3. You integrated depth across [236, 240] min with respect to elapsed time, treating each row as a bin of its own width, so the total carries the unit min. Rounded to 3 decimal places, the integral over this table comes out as -0.014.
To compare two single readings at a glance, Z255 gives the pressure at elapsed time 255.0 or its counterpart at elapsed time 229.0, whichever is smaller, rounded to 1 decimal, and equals 24.9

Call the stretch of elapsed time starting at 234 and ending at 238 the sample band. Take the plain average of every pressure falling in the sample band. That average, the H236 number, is 23.7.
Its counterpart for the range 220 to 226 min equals 24.3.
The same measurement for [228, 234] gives 24.2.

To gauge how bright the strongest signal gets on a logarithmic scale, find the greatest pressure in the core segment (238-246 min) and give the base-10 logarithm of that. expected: 1.41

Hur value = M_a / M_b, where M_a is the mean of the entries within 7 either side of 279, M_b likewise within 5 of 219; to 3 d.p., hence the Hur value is 0.986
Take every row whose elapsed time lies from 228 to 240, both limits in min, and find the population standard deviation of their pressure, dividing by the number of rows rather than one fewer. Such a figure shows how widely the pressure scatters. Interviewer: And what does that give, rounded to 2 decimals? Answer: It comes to 0.47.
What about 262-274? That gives 0.37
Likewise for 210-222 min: 0.57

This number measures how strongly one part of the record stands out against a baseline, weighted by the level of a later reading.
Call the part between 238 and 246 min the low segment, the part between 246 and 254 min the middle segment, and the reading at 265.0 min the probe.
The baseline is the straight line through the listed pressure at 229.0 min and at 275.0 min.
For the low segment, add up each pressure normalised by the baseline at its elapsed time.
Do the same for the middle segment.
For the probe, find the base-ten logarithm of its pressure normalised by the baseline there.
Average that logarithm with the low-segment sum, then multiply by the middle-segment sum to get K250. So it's 7.92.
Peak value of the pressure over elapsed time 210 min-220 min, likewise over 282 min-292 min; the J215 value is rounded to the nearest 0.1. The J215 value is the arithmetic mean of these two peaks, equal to 24.0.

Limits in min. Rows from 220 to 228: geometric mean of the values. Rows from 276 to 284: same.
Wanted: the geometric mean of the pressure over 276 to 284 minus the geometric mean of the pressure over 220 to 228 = -0.9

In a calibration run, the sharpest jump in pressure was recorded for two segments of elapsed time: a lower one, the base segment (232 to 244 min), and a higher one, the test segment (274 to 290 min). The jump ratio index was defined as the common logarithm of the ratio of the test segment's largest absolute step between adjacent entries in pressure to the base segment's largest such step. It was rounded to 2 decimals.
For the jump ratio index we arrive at -0.14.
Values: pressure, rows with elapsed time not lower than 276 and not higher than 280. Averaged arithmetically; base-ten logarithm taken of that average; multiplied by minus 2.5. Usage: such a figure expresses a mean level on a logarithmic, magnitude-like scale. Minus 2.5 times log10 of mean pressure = -3.45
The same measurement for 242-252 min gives -3.47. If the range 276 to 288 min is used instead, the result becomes -3.42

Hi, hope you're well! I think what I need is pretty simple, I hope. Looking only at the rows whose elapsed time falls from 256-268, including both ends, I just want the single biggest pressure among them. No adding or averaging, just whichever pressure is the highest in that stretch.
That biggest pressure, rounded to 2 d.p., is 24.56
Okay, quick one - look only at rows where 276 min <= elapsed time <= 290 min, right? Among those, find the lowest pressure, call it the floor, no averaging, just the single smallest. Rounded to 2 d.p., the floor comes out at 22.28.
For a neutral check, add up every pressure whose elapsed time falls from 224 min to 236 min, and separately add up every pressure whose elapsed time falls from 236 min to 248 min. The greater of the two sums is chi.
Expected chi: 147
